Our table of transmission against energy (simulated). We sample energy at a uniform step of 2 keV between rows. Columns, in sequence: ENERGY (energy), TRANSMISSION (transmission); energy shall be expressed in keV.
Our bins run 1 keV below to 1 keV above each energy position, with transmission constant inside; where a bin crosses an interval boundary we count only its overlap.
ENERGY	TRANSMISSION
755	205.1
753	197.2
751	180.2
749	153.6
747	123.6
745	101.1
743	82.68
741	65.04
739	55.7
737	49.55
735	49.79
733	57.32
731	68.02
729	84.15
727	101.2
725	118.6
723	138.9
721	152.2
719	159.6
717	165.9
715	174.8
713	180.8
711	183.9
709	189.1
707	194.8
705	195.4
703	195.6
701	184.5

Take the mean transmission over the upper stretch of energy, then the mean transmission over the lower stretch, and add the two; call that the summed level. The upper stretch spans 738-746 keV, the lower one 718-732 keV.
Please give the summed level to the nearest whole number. 194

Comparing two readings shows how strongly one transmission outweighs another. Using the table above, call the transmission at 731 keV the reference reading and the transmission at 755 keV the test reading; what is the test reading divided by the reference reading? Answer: 3.0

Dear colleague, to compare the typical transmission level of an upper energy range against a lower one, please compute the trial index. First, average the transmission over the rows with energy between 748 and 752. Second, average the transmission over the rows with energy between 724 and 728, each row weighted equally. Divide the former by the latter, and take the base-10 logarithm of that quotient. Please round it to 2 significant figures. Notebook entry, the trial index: 0.18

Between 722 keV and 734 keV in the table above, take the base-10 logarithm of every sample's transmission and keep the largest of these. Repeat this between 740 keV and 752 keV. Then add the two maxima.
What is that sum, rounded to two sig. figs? 4.4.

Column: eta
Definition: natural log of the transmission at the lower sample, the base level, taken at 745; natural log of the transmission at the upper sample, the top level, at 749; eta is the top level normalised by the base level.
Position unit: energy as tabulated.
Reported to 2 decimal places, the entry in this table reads 1.09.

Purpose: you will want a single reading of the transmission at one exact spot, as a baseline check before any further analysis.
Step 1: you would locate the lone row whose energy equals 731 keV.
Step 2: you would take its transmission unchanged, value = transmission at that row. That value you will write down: 68.02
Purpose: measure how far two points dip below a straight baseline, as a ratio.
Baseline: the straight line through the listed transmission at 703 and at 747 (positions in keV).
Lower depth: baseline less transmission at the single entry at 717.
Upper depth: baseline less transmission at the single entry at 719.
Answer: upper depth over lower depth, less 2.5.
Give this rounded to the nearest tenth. -1.1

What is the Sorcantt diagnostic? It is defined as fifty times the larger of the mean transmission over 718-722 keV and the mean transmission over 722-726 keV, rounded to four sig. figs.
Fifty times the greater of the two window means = 7795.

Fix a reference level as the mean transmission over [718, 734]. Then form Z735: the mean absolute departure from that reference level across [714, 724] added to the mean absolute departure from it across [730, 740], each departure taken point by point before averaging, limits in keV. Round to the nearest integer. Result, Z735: 102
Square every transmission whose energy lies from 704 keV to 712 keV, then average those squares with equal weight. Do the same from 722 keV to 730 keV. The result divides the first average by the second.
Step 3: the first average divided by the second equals 3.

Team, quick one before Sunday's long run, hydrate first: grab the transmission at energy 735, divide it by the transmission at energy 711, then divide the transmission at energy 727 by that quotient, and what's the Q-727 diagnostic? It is 374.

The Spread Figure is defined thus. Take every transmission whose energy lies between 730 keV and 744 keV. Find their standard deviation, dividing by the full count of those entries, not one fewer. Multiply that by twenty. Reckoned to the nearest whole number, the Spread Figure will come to 218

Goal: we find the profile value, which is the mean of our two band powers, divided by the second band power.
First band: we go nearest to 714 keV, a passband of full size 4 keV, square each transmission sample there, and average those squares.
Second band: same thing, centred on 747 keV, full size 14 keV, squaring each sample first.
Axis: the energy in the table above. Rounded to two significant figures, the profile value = 1.3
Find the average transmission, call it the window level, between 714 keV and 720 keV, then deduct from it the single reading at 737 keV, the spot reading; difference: 117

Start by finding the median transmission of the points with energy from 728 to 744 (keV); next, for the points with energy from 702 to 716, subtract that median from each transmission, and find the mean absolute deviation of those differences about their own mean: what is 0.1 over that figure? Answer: 0.015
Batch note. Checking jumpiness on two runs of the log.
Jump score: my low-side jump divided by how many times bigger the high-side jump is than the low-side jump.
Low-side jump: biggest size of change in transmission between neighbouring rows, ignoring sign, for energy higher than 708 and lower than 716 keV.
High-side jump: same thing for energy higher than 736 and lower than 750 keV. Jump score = 1.2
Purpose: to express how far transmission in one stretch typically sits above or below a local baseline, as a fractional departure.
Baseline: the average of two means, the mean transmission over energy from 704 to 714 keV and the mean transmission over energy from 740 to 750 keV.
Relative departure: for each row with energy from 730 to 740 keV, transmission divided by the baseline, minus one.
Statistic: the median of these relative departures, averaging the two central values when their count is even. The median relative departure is -0.6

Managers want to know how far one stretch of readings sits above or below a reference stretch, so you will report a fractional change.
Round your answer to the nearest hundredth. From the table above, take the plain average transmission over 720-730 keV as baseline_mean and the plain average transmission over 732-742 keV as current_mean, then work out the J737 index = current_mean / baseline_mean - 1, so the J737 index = -0.53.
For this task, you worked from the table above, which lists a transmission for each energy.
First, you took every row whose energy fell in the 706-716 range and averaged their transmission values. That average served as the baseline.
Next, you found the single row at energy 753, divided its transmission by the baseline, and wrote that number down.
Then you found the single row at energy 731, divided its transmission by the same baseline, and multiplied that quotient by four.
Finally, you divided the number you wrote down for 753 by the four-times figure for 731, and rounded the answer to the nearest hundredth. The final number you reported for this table 0.72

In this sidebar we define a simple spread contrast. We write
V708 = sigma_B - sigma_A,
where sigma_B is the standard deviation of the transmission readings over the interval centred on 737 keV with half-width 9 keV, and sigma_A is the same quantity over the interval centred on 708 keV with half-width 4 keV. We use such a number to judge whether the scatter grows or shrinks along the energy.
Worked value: 12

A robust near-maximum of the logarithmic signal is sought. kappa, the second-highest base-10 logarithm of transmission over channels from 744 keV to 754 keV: 2.256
